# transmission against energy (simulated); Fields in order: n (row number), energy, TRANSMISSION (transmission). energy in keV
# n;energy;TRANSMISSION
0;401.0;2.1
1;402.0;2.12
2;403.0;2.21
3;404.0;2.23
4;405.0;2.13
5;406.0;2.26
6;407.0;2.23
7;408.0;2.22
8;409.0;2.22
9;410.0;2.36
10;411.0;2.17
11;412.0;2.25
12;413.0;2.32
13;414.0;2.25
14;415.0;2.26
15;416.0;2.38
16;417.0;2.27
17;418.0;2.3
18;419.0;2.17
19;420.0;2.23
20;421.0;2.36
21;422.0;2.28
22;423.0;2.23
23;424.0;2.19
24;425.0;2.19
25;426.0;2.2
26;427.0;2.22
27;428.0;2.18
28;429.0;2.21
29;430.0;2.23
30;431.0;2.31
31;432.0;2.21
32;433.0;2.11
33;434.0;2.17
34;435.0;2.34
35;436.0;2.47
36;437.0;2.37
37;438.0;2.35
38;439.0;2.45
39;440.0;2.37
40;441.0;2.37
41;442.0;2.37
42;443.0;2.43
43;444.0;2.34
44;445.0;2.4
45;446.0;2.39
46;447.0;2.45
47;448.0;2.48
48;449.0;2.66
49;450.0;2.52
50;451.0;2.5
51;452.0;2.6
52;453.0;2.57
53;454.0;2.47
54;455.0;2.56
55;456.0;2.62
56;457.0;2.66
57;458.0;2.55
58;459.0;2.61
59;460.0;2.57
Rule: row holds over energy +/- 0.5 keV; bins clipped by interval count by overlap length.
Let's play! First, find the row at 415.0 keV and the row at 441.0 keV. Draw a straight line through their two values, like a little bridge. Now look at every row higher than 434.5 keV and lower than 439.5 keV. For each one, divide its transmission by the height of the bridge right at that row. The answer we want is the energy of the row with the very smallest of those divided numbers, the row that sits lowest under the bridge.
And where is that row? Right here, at 438.0 keV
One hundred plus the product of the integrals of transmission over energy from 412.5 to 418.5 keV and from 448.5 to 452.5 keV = 242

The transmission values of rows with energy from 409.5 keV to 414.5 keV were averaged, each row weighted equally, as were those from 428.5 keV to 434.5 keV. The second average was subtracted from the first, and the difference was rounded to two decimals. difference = 0.06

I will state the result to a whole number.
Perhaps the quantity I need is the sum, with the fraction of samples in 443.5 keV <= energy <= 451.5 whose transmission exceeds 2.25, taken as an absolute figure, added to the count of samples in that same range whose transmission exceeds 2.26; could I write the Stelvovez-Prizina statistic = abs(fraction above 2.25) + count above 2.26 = 9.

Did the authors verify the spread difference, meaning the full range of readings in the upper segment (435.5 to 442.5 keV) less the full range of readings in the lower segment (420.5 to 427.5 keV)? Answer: -0.05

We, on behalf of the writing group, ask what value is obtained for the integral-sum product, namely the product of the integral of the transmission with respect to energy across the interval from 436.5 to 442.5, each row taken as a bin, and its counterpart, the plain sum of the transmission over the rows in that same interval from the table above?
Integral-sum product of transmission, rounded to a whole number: 204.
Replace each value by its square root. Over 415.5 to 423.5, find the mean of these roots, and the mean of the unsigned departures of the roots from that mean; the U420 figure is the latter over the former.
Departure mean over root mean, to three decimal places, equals 0.012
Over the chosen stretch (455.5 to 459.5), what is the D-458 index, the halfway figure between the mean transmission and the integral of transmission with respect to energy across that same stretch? 6.5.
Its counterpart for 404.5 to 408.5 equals 5.5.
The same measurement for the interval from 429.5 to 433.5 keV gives 5.5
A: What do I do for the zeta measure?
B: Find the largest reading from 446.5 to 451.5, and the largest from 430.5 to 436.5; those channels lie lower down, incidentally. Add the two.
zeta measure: 5.13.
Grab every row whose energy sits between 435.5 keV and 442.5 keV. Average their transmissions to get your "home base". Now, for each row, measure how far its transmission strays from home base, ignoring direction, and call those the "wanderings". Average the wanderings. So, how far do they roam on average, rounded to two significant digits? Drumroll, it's 0.038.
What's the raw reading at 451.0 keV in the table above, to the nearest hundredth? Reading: 2.50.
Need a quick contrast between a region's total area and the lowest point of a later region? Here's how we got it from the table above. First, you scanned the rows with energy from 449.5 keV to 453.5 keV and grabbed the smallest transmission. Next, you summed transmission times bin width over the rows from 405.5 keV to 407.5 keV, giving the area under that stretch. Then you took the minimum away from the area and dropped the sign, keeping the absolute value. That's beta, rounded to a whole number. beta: 2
